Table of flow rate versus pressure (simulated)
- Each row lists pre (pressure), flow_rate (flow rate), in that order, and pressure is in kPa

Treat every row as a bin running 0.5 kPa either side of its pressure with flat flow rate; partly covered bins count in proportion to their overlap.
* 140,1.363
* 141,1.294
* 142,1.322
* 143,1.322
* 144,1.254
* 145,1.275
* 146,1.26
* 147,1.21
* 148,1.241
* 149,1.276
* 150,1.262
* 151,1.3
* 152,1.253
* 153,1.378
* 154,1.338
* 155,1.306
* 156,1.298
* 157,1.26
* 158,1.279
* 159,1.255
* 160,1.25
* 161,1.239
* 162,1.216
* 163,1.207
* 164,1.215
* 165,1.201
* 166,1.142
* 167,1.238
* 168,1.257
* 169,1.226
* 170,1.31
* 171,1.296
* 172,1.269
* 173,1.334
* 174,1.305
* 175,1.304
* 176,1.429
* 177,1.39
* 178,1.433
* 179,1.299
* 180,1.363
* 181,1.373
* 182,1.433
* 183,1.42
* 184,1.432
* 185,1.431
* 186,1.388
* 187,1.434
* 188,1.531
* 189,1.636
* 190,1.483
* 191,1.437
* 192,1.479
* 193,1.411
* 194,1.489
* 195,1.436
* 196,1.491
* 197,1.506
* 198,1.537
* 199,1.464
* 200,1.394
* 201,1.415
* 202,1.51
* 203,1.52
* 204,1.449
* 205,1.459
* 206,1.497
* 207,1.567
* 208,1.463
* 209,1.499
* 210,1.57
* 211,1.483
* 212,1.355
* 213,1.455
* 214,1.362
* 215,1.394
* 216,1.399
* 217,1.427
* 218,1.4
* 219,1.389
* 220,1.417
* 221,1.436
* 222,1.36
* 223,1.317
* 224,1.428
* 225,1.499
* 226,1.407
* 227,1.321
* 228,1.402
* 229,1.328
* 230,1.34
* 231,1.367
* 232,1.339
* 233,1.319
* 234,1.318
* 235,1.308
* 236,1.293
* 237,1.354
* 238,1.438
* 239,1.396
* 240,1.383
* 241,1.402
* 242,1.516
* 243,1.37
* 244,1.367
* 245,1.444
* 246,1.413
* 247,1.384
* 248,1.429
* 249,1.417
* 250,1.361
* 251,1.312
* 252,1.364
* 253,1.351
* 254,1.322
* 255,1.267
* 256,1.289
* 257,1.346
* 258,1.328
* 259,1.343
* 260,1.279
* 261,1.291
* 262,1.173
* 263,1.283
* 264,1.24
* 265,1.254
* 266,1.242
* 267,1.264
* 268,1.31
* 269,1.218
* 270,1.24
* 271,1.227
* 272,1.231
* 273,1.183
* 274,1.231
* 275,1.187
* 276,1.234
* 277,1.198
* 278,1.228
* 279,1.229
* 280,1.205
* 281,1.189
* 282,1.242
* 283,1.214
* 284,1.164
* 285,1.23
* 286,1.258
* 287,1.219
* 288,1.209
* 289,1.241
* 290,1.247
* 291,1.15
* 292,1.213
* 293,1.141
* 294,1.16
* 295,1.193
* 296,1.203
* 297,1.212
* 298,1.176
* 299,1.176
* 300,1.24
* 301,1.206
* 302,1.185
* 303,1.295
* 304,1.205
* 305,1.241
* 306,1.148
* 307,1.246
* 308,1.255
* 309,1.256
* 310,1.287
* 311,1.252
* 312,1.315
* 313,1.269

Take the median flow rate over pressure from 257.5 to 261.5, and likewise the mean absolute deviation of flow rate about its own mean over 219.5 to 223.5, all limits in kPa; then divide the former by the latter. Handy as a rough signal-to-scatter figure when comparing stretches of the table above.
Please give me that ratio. 30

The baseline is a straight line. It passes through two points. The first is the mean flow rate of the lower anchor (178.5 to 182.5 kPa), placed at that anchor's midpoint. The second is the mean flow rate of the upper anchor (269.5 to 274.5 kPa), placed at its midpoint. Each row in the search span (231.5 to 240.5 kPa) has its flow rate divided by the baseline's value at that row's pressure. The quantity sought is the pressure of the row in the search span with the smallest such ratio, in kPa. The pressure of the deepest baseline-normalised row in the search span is 236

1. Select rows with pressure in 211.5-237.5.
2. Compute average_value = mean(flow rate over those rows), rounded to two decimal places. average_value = 1.37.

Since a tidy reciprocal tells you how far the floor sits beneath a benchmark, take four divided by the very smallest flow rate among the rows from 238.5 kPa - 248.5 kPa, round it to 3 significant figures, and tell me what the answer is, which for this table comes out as 2.93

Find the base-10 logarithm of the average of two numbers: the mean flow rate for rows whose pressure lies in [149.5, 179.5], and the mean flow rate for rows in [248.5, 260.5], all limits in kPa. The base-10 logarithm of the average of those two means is 0.116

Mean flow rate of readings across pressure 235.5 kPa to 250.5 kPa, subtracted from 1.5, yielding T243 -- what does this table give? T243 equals 0.10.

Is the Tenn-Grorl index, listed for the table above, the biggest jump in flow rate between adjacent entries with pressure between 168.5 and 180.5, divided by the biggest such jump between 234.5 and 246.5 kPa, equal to 0.92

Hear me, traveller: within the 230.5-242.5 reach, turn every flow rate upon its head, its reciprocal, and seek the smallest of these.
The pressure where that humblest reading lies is 242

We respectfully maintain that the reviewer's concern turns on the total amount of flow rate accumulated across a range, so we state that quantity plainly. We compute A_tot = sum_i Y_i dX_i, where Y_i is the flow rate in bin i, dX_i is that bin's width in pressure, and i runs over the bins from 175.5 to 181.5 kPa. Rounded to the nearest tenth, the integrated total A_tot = 8.3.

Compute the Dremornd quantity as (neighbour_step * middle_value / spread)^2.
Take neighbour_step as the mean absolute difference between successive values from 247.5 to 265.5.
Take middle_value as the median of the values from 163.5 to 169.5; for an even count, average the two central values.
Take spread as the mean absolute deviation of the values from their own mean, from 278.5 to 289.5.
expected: 7.0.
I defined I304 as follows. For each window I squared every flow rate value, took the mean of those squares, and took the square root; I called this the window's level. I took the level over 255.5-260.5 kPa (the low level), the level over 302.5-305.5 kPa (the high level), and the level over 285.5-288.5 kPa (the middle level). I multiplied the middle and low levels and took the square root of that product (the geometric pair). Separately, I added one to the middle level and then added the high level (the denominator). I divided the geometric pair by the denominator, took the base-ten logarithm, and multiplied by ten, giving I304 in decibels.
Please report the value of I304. -4.37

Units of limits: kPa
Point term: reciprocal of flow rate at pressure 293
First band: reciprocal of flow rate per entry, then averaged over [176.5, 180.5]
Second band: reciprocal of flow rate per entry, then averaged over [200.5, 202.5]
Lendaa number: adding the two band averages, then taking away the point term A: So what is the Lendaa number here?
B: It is 0.54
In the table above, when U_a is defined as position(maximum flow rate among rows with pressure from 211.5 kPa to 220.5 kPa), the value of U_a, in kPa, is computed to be 213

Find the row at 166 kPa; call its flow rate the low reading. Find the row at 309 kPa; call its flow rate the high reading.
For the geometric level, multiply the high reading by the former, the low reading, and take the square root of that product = 1.20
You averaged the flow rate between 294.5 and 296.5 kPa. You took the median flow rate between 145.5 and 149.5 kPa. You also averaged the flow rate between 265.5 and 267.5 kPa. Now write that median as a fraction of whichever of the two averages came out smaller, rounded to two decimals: 1.04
